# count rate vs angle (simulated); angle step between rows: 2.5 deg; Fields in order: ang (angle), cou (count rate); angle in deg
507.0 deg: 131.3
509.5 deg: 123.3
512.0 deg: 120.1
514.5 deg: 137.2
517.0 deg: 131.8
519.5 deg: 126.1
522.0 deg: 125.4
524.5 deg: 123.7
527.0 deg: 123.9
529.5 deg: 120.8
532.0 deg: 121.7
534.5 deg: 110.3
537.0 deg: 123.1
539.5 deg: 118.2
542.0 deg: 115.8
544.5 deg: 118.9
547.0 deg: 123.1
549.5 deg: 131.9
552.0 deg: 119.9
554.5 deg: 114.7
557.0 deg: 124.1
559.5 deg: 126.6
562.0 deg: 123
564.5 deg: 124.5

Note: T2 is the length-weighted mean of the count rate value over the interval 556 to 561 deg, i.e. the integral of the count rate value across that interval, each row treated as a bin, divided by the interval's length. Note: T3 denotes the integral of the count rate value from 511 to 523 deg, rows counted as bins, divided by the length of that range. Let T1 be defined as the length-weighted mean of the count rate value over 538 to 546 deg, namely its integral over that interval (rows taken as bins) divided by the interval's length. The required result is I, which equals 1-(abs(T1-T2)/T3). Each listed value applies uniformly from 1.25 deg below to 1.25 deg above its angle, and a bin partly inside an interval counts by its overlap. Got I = 0.943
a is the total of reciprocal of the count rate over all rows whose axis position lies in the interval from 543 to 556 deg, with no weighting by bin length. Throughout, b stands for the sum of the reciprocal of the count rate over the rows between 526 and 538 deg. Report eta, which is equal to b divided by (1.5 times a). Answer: 0.68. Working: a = 0.0412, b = 0.0418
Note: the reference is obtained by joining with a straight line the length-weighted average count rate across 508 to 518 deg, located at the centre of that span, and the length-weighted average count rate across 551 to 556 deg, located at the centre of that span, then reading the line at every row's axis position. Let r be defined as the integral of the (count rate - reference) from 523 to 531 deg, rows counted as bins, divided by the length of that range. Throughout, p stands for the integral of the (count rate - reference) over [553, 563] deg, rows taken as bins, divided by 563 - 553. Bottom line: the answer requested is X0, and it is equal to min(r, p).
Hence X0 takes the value -1.58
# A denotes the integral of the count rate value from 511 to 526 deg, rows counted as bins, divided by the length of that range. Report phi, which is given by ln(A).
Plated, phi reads 4.85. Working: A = 127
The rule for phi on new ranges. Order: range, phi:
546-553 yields 4.83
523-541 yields 4.79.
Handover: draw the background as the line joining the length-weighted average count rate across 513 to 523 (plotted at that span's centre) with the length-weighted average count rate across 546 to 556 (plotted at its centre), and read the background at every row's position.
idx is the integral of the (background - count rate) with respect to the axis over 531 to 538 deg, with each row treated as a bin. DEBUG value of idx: 57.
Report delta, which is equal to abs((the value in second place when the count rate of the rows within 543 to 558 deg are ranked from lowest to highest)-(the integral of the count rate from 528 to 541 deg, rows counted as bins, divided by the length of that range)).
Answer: 0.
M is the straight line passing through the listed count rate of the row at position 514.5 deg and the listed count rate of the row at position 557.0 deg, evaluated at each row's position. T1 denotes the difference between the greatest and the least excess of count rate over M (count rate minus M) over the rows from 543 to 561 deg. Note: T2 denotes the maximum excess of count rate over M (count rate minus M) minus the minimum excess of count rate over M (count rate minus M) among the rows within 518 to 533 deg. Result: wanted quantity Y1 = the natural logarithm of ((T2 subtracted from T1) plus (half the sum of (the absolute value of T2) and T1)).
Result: 3.1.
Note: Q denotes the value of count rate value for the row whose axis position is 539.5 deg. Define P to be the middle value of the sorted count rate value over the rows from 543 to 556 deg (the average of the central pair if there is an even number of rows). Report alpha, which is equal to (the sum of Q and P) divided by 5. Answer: 47.6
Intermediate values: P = 120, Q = 118.2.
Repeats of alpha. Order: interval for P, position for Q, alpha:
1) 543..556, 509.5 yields 48.6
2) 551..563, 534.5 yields 46.7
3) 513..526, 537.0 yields 49.8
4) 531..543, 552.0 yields 47.6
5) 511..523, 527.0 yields 50.0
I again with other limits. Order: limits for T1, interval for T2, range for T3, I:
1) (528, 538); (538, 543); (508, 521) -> 0.987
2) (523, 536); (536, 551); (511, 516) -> 0.988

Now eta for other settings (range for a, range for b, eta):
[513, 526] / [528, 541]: 0.72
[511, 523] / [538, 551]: 0.70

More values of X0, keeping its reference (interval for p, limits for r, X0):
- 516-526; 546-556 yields 0.55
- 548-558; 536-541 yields -1.14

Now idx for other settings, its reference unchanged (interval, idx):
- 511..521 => 15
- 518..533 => 68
